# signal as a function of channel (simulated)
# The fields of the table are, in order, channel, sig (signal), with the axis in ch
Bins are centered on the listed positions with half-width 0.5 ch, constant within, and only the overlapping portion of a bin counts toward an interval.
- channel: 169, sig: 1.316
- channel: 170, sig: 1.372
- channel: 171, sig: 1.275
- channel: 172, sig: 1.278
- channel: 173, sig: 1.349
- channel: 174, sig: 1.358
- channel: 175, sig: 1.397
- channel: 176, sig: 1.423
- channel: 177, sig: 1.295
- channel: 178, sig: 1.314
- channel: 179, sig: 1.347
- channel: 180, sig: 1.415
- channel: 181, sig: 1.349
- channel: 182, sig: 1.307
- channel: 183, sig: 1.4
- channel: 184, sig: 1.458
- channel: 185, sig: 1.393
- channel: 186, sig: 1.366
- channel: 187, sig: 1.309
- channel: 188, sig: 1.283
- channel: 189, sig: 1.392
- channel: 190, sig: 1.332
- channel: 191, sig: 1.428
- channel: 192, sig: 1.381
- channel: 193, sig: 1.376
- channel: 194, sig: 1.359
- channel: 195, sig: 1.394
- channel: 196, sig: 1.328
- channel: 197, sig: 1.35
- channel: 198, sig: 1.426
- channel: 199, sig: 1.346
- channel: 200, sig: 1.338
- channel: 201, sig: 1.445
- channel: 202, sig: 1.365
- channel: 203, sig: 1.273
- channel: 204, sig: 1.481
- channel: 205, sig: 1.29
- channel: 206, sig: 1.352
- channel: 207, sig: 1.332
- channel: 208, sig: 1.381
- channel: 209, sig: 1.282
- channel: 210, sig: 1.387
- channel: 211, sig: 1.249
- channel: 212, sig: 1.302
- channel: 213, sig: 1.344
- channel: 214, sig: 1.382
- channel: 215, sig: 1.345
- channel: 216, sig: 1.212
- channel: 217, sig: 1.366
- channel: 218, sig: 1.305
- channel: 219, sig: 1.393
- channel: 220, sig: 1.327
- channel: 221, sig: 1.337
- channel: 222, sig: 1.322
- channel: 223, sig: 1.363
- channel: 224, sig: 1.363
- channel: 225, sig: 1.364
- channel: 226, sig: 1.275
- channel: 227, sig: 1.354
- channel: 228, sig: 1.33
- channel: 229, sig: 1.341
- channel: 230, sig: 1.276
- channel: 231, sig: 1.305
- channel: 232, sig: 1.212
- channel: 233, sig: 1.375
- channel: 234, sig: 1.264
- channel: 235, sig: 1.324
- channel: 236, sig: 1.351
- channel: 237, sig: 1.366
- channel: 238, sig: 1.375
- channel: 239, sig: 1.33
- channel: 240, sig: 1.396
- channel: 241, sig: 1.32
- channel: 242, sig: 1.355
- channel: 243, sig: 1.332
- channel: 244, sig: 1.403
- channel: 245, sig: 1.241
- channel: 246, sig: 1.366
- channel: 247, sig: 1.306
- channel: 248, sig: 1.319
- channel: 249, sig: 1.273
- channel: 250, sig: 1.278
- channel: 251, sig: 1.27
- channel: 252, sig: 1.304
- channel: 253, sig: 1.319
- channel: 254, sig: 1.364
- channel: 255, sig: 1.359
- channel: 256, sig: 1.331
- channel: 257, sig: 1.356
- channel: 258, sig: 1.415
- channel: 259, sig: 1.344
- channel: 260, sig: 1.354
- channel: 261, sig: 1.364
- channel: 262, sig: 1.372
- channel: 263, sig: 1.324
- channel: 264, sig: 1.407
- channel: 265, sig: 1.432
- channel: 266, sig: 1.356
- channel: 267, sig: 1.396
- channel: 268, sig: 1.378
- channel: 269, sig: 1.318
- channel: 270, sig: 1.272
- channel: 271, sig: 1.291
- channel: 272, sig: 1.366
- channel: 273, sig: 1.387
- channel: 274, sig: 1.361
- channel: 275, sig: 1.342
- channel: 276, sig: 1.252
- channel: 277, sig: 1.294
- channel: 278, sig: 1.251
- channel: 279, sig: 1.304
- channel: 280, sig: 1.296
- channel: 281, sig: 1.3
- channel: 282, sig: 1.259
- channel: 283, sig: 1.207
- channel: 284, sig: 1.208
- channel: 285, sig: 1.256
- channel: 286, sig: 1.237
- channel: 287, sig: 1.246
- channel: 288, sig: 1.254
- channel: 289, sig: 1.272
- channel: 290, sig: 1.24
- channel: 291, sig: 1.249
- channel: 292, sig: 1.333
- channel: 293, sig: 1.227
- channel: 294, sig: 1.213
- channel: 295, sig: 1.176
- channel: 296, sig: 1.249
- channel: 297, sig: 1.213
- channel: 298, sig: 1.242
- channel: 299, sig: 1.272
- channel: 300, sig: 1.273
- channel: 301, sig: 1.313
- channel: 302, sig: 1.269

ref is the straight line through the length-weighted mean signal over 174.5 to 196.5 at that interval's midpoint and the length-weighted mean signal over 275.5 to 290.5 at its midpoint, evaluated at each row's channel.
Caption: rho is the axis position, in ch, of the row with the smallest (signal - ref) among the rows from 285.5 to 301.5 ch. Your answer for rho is 295 ch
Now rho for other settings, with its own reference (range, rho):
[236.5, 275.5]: 245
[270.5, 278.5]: 276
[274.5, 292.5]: 283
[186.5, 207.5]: 188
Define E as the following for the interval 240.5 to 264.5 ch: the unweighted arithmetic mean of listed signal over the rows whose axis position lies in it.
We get 1.34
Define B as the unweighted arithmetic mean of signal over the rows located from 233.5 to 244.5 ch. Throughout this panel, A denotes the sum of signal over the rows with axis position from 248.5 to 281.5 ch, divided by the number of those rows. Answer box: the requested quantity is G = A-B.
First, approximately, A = 1.33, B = 1.35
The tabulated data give -0.013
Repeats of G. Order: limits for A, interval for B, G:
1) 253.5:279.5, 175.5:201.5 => -0.022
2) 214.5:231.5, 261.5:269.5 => -0.045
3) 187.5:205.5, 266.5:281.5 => 0.045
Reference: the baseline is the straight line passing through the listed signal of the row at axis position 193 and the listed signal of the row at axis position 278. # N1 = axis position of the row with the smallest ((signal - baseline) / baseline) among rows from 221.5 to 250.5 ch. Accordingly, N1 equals 232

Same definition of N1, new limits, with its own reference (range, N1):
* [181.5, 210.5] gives 188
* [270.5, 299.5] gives 295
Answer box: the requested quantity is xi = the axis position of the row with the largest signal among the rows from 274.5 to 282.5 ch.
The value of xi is 275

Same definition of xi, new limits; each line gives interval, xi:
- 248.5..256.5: 254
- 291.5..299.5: 292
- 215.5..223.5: 219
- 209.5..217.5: 210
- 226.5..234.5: 233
